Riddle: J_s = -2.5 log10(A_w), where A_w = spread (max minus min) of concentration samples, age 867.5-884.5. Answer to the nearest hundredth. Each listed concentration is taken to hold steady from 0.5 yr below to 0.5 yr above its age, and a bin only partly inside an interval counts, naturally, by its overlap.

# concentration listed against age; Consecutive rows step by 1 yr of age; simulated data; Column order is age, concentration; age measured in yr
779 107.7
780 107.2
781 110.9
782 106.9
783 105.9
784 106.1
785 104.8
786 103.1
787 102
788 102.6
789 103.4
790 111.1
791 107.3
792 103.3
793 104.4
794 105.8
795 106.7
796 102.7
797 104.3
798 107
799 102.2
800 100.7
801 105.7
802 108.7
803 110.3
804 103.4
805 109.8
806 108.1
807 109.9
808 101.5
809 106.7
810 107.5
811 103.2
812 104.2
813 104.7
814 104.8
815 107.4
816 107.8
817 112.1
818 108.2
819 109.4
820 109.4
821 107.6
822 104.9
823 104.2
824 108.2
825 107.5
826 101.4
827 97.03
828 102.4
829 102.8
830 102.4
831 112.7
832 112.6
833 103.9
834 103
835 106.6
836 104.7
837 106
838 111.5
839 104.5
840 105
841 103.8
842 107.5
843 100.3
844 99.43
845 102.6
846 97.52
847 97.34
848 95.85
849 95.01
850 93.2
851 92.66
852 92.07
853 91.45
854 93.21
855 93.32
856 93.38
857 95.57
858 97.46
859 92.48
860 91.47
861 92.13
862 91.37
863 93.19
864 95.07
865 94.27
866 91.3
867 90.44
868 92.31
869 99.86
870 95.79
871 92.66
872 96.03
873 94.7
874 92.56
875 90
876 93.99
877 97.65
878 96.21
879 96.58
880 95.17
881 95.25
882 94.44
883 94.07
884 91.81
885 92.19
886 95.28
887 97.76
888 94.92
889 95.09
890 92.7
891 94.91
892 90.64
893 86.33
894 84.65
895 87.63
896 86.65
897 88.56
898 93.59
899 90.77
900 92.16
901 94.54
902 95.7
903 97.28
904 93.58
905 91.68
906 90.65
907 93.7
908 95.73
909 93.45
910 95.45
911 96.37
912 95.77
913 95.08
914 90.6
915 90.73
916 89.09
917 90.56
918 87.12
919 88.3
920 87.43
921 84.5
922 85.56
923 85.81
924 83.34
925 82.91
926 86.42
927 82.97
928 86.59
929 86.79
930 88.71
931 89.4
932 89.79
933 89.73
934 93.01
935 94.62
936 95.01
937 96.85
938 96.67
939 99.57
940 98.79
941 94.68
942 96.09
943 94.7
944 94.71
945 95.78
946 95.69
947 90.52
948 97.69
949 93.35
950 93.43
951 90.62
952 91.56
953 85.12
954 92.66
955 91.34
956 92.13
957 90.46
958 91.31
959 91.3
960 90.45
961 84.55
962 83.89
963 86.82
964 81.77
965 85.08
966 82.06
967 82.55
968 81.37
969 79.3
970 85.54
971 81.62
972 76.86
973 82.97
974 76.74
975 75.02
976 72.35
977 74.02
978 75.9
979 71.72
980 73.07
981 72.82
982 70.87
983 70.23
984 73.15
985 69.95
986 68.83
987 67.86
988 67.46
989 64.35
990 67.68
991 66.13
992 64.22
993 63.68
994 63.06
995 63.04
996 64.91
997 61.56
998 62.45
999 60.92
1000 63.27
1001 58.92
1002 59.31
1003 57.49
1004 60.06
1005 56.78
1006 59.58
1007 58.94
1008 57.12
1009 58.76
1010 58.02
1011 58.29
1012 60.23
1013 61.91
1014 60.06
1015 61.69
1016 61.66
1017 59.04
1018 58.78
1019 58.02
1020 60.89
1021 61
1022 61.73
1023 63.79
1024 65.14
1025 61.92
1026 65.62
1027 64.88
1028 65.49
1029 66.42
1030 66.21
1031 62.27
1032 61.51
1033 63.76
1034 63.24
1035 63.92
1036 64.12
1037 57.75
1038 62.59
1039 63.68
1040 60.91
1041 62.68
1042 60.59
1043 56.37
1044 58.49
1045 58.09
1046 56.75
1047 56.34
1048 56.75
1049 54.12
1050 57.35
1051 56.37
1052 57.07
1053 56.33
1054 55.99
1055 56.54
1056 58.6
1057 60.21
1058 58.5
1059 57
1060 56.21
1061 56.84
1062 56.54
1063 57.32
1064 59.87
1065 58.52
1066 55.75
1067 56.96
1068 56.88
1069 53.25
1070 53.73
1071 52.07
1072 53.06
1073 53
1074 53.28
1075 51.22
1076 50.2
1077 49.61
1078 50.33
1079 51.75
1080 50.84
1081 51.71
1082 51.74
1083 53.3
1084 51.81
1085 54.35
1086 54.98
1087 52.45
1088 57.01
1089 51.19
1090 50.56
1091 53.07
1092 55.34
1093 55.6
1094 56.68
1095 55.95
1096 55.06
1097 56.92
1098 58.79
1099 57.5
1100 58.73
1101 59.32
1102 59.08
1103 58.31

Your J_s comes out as -2.48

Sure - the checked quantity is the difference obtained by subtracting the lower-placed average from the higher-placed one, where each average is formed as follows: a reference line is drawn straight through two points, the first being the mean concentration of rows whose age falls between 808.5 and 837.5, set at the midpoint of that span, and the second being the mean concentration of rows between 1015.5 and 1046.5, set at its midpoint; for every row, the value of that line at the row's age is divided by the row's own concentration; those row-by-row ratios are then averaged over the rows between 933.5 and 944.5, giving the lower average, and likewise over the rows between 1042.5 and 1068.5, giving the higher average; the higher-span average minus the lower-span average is 0.14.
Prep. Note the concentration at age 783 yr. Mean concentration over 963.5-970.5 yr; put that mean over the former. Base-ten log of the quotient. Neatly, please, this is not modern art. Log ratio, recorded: -0.108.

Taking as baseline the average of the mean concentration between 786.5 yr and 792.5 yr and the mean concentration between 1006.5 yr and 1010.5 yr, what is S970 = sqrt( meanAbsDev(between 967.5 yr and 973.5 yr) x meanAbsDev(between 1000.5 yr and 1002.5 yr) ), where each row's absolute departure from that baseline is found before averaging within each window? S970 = 6.9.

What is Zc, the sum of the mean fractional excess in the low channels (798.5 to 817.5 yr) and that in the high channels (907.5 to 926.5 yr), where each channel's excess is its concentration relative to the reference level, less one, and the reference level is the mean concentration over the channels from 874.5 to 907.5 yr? 0.11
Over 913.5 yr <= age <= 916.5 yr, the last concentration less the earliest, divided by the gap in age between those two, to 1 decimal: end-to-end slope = -0.8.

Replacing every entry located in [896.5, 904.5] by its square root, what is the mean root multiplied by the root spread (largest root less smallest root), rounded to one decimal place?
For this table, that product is 4.4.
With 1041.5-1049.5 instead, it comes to 3.2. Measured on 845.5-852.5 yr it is 2.7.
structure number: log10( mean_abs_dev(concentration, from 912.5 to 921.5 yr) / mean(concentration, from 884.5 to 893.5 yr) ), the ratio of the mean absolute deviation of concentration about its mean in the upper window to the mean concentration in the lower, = -1.63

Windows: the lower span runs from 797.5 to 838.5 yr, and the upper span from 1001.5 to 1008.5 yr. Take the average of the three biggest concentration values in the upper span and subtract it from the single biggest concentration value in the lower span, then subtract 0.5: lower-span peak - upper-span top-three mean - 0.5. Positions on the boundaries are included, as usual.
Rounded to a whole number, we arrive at 53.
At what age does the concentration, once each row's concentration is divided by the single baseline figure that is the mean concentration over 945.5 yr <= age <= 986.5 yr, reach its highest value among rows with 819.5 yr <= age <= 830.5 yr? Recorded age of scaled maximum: 820 yr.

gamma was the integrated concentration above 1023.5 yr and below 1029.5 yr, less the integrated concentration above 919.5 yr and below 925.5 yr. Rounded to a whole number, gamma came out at -120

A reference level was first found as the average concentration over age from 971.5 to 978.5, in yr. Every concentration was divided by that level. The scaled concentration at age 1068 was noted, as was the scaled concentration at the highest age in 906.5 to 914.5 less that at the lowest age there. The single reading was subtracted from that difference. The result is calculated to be -0.79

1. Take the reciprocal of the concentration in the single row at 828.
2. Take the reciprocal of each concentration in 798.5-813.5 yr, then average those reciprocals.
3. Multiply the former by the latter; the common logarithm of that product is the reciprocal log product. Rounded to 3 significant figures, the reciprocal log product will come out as -4.03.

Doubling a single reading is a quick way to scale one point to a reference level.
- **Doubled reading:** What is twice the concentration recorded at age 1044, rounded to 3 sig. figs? 117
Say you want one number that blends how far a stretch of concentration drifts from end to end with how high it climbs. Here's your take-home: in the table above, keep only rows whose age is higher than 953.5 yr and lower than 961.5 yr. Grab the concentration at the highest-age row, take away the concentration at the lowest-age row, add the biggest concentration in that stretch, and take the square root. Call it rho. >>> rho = 9.2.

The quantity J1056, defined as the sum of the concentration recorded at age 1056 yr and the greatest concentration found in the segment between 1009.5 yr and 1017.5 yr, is 121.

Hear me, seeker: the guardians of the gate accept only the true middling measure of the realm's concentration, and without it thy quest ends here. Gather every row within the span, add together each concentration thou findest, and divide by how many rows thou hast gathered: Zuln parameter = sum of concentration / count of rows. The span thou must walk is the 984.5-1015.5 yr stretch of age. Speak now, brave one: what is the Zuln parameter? 62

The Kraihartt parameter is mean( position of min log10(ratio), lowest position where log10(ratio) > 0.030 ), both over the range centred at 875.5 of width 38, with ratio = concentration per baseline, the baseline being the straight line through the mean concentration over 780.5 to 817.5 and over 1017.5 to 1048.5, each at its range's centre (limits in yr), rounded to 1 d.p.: 881.5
